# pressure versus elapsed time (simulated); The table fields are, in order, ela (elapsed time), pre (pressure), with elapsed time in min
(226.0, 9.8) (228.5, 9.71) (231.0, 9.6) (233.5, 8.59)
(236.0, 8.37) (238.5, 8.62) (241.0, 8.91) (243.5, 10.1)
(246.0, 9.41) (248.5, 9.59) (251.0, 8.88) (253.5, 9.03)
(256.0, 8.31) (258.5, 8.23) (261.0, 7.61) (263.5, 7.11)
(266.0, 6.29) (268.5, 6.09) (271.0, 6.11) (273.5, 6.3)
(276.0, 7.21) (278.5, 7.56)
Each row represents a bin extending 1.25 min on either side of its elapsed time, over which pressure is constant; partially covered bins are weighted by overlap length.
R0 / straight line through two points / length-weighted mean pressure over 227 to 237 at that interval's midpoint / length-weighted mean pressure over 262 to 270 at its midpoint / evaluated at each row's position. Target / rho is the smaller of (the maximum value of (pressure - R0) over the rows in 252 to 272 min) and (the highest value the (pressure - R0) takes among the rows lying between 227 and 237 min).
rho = 0.4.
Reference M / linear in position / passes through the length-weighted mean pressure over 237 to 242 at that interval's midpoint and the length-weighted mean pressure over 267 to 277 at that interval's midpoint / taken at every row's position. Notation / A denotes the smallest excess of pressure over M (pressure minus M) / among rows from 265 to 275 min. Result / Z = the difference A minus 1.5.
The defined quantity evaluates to -2.1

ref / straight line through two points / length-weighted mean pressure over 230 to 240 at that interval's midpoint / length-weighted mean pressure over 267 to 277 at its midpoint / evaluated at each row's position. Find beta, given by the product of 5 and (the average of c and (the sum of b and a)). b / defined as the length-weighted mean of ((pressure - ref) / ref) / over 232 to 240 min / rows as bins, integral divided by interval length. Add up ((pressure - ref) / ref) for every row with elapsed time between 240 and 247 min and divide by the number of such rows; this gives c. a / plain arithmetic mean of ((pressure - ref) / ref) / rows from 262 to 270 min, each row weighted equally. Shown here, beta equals 0.23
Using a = -0.04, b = -0.02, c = 0.15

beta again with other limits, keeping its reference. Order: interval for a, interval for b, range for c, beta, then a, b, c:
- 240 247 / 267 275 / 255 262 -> 0.55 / 0.15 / -0.04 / 0.11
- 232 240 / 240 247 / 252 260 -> 0.70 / -0.02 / 0.15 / 0.15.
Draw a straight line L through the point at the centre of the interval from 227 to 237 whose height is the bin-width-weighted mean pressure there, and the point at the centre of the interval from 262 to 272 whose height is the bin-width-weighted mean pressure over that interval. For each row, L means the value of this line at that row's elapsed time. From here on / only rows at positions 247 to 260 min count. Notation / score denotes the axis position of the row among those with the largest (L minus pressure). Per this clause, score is 256.0 min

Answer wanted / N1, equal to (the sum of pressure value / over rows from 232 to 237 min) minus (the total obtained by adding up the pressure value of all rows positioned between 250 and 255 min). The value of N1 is -1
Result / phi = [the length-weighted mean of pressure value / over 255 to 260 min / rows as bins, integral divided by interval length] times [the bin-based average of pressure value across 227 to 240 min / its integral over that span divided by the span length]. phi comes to 74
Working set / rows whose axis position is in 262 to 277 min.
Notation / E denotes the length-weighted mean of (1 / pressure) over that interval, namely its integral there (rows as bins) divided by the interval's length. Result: 0.154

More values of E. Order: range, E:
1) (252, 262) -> 0.121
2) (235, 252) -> 0.110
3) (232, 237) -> 0.117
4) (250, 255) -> 0.112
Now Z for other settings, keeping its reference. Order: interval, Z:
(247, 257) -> -0.7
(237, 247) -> -1.7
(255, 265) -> -1.4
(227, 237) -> -2.1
